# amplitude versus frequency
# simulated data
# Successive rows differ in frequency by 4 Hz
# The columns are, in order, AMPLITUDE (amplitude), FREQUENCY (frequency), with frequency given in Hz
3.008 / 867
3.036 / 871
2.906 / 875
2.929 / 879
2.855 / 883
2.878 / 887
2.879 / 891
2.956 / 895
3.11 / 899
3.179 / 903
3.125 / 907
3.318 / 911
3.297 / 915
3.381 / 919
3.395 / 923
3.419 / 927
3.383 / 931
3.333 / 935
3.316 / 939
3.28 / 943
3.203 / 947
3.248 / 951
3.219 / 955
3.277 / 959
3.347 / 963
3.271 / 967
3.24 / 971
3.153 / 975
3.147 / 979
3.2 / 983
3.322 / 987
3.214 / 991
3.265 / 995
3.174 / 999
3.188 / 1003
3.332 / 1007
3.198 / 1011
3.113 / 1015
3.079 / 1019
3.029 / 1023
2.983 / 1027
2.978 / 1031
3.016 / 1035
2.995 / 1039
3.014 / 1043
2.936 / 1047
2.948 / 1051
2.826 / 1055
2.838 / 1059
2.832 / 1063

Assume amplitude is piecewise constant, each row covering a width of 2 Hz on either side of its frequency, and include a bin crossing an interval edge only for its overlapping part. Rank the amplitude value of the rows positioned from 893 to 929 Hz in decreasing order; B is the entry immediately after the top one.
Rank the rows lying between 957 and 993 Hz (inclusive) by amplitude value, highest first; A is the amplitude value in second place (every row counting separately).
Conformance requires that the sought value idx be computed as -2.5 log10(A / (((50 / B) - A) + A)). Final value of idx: 1.62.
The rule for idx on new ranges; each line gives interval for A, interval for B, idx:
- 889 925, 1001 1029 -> 1.66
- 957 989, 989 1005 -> 1.68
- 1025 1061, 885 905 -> 1.82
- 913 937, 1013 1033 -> 1.70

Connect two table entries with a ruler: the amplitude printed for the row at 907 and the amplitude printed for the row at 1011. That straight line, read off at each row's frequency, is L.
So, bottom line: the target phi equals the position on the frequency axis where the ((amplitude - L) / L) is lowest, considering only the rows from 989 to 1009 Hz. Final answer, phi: 999 Hz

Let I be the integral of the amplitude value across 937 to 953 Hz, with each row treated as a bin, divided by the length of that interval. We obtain 3.26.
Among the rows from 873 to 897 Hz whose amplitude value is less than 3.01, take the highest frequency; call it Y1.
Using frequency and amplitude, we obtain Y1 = 895 Hz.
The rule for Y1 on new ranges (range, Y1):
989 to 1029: 1027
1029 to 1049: 1047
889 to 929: 895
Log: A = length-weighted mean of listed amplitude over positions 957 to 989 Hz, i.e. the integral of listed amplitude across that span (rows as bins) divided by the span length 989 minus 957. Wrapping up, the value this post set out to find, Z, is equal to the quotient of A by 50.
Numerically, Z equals 0.0649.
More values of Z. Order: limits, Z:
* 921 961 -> 0.0661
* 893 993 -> 0.0651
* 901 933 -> 0.0662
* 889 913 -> 0.0619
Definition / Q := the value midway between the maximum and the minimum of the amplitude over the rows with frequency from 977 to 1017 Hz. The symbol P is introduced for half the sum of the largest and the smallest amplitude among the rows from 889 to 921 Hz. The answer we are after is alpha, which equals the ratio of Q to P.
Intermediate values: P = 3.13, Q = 3.22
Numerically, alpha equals 1.03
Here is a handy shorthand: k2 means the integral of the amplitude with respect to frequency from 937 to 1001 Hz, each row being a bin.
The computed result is 208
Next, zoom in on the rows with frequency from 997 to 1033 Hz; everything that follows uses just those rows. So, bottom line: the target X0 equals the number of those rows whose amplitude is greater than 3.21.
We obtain 1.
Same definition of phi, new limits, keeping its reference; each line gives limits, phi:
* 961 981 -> 979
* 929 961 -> 947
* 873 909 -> 883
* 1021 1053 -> 1047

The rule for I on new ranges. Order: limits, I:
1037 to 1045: 3.00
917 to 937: 3.38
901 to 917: 3.23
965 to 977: 3.22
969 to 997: 3.22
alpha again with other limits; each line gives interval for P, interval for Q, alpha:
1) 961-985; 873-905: 0.93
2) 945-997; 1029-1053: 0.92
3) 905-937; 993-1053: 0.96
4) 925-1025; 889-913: 0.96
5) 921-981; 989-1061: 0.94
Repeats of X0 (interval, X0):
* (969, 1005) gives 4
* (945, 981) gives 6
